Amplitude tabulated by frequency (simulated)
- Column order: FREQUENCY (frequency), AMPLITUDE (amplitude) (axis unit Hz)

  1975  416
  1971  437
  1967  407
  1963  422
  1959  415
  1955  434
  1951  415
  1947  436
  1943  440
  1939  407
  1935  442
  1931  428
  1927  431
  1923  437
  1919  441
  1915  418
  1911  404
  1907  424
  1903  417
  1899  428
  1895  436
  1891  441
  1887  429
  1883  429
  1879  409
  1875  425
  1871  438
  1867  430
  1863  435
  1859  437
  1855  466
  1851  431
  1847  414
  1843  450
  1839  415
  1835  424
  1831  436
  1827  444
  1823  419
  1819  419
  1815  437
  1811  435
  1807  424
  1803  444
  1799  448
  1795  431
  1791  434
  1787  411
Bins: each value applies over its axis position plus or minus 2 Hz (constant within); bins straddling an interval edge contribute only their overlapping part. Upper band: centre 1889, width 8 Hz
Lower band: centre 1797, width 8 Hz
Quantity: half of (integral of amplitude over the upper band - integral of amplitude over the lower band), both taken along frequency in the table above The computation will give -18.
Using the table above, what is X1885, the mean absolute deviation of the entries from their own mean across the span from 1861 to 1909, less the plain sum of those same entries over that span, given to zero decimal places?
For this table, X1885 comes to -5134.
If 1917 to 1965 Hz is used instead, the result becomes -5138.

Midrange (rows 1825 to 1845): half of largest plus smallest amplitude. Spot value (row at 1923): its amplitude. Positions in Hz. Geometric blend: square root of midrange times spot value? 435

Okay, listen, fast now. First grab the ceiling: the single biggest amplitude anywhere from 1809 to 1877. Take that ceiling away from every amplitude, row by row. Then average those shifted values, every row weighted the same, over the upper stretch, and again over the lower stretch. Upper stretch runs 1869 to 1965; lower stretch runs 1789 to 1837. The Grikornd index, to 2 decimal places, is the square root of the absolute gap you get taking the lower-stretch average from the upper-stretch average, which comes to 2.45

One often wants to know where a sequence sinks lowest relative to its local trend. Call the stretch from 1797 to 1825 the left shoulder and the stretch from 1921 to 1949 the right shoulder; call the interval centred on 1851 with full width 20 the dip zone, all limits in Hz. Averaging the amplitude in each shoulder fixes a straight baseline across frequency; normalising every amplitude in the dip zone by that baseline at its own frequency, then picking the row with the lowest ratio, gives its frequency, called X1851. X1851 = 1847 Hz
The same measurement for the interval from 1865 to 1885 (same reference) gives 1879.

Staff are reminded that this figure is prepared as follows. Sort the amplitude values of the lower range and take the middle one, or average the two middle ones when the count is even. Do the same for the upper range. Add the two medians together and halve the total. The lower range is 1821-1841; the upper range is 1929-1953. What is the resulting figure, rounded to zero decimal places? 428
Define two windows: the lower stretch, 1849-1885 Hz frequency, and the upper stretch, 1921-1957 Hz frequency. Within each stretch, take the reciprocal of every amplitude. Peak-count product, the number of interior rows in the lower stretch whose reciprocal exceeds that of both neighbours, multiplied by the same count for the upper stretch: 6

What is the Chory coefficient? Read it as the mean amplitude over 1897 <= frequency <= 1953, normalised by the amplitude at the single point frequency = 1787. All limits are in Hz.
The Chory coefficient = 1.04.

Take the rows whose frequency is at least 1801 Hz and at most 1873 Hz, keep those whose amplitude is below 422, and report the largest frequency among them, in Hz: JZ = 1847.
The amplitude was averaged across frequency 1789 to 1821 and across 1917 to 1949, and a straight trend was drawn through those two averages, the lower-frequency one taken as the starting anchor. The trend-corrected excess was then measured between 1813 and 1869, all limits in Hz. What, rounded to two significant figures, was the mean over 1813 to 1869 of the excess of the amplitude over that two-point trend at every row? -1.0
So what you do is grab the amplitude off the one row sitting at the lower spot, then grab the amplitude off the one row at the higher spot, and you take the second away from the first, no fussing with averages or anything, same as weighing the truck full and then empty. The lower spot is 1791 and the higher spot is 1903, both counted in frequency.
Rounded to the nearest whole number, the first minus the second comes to 17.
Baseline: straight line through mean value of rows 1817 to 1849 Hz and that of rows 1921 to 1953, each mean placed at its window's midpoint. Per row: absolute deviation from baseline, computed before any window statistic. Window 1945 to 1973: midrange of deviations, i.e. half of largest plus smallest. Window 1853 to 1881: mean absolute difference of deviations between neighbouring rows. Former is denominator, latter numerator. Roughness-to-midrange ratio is 0.81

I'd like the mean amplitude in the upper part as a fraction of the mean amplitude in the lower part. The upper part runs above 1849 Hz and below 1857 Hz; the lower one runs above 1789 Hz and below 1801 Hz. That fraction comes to 1.02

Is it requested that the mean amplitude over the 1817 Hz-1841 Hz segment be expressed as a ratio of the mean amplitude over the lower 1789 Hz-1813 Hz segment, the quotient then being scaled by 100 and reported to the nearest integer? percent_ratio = 98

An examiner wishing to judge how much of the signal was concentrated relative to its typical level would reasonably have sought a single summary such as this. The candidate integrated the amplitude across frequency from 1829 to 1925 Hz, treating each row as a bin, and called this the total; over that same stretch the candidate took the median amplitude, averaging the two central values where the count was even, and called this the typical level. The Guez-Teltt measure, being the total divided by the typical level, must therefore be 96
